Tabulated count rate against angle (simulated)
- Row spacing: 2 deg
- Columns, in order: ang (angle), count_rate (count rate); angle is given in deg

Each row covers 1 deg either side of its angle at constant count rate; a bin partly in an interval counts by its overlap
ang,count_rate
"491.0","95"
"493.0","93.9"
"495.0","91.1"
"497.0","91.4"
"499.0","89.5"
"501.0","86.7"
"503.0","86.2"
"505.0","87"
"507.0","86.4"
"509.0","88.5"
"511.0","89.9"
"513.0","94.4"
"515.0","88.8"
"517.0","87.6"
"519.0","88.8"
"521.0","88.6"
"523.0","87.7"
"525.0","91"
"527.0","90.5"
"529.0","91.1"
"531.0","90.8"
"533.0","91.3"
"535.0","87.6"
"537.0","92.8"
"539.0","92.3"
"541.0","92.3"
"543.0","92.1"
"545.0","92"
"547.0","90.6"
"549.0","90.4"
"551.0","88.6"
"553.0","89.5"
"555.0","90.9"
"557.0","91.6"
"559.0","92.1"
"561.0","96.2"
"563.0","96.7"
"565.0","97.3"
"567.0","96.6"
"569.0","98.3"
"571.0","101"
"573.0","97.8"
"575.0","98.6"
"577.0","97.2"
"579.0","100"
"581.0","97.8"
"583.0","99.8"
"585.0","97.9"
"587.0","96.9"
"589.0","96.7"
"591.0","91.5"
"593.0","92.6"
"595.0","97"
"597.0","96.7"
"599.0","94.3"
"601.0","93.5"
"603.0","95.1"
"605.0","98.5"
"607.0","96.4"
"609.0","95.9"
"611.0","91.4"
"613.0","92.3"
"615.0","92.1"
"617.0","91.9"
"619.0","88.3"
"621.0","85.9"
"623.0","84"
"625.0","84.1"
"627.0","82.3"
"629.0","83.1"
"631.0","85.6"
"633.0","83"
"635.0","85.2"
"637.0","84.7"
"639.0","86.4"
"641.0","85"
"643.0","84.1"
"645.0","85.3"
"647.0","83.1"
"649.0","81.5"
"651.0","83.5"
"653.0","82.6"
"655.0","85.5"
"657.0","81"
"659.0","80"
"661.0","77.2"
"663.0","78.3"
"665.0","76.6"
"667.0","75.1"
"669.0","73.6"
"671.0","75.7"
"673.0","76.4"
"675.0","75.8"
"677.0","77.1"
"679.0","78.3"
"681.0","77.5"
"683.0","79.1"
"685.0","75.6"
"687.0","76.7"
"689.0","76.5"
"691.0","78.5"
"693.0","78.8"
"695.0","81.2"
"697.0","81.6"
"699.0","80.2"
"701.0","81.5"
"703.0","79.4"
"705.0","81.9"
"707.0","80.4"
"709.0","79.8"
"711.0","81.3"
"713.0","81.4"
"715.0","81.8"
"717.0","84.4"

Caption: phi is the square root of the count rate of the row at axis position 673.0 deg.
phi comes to 8.7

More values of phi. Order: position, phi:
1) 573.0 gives 9.9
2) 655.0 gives 9.2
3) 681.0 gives 8.8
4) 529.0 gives 9.5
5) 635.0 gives 9.2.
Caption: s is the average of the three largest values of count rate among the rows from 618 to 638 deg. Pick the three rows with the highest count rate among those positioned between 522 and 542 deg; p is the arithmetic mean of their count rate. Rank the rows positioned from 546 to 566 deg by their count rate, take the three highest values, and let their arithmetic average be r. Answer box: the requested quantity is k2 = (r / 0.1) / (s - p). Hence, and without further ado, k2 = -165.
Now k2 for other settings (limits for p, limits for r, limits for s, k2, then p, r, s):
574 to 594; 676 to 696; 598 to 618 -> -315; 99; 80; 97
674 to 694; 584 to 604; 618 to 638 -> 125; 79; 97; 87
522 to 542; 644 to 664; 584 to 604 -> 177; 92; 85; 97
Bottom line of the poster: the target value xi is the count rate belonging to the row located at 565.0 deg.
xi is 97.3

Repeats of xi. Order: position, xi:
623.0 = 84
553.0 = 89.5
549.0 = 90.4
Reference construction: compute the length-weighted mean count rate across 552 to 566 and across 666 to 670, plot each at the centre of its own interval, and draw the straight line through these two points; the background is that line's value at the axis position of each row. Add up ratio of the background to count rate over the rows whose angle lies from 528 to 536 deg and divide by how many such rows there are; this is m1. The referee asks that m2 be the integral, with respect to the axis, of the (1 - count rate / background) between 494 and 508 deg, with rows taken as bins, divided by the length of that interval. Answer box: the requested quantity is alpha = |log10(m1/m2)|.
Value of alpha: 0.9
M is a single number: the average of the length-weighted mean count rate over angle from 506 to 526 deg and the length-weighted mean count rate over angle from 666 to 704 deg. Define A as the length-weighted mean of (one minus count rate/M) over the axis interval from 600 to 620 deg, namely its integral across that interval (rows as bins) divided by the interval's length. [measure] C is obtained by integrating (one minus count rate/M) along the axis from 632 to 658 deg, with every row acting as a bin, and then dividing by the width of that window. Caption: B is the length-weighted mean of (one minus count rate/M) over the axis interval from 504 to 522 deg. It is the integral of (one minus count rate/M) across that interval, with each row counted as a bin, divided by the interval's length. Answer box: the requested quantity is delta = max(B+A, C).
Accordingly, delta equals -0.005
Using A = -0.12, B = -0.06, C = -0.0050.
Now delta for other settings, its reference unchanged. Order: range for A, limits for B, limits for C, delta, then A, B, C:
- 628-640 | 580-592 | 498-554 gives -0.075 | -0.01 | -0.16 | -0.0749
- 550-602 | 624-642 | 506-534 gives -0.074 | -0.15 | -0.01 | -0.0740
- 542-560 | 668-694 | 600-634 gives -0.009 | -0.09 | 0.08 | -0.0733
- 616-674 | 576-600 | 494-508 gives -0.058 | 0.01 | -0.16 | -0.0579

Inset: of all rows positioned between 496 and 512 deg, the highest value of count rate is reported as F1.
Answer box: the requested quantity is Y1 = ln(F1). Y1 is 4.52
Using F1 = 91.4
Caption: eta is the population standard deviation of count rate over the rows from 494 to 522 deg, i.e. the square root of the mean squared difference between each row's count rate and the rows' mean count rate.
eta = 2.2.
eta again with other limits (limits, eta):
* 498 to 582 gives 4.0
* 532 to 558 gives 1.5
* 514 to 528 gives 1.2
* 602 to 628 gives 5.1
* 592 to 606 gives 1.9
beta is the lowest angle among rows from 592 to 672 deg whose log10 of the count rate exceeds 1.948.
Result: 593.0 deg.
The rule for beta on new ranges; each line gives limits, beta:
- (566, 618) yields 567.0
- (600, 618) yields 601.0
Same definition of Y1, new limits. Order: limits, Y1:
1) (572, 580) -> 4.61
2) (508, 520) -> 4.55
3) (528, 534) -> 4.51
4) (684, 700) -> 4.40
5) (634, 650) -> 4.46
